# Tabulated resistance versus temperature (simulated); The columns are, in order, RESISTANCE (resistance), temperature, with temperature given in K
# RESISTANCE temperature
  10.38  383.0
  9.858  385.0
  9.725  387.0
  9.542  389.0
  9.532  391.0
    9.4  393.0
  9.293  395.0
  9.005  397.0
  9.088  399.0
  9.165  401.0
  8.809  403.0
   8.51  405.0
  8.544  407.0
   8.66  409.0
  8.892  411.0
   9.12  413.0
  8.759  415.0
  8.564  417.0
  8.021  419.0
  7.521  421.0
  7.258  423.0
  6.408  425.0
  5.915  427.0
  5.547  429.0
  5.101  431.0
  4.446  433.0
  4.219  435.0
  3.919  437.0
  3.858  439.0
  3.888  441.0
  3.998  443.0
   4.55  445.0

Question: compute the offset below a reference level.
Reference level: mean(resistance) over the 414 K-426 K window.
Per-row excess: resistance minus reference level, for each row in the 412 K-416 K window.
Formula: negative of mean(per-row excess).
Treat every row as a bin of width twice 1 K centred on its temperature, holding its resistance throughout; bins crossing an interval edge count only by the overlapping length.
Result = -1.18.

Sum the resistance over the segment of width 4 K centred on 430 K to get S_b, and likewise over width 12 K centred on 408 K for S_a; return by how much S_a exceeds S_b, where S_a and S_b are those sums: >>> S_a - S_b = 42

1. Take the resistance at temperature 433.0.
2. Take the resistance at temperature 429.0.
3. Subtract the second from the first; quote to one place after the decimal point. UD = -1.1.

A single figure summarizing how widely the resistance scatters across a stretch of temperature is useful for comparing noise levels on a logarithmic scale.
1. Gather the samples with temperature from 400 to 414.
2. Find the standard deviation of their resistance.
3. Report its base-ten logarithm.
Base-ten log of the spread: -0.6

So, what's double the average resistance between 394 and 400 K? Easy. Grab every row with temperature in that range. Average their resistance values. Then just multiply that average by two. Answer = 18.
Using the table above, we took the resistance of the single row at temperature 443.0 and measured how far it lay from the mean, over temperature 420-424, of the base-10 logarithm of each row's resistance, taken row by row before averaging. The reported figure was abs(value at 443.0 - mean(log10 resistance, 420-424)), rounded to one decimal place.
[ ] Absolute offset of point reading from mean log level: 3.1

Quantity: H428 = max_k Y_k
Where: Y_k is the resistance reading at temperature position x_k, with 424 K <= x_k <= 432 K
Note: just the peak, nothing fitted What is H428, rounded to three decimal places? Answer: 6.408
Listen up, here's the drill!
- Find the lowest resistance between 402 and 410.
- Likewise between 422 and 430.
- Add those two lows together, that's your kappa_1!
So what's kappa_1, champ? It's 14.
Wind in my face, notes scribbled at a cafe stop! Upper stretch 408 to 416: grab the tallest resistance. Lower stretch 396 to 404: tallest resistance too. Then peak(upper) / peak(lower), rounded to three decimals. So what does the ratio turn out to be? 0.995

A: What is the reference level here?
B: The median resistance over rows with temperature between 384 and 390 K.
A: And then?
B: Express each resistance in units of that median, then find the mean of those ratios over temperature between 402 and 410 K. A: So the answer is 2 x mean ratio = 1.8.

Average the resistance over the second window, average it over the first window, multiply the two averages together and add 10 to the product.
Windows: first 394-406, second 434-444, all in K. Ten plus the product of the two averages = 46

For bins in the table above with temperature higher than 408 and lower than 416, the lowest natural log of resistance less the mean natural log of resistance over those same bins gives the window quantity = -0.022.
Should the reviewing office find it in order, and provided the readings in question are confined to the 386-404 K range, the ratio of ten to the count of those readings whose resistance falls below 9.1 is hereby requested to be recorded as 3.3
